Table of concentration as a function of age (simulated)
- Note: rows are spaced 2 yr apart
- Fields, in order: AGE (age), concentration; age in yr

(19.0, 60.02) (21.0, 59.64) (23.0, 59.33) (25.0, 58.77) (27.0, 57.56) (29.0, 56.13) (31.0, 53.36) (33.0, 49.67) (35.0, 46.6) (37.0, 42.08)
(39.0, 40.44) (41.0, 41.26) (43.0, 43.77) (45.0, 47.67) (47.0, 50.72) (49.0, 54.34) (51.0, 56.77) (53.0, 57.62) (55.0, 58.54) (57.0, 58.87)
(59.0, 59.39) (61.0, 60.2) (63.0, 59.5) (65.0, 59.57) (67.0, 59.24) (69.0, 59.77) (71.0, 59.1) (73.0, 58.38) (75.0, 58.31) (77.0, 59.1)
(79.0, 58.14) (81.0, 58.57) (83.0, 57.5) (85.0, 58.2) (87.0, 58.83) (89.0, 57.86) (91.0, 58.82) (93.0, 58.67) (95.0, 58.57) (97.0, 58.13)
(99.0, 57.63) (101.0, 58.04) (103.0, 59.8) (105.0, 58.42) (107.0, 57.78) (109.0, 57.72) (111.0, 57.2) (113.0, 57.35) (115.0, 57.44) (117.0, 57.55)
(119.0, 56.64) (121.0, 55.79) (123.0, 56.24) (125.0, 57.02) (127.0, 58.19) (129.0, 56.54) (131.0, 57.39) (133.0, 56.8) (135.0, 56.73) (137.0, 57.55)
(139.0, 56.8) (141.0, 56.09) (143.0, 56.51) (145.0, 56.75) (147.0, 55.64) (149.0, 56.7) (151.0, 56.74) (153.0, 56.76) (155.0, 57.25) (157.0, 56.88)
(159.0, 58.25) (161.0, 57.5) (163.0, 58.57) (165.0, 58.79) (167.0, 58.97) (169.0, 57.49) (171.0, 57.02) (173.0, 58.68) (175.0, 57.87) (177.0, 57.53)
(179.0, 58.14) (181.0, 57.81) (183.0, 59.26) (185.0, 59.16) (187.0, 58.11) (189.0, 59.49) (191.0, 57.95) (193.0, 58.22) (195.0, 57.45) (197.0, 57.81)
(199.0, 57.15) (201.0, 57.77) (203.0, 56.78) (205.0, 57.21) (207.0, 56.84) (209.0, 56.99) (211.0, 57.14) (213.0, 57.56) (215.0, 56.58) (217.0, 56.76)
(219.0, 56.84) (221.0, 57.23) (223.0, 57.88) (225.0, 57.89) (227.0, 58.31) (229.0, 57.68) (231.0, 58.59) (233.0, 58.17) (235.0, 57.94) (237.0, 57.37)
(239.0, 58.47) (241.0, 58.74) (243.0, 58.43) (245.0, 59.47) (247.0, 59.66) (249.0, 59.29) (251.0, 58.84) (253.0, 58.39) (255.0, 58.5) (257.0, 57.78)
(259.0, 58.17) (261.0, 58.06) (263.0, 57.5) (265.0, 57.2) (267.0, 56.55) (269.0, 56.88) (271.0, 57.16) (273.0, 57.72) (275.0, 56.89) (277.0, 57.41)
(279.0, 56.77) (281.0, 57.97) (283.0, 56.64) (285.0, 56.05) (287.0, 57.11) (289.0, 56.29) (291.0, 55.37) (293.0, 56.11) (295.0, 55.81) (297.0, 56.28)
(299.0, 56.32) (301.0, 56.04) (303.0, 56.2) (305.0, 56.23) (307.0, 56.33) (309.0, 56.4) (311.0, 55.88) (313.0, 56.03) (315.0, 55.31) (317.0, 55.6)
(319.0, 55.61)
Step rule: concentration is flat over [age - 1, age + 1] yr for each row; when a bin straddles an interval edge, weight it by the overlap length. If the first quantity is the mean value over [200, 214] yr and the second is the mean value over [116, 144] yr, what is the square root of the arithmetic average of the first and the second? 7.55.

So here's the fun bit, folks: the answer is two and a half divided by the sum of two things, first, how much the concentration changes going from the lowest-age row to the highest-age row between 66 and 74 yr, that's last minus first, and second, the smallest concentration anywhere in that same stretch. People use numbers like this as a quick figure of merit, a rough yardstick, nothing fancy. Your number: 0.0435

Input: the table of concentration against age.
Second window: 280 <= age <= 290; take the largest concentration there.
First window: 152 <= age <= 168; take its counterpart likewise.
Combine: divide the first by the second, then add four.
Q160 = 5.02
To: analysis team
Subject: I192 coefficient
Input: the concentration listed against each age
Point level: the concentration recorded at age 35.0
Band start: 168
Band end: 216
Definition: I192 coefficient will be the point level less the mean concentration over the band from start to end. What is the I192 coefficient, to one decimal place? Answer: -11.2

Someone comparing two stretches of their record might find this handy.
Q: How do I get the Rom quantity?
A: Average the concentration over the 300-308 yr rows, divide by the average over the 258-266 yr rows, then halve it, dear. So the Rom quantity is 0.487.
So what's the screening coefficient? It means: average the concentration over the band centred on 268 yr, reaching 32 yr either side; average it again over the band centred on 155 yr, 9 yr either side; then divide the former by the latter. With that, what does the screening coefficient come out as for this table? 1.01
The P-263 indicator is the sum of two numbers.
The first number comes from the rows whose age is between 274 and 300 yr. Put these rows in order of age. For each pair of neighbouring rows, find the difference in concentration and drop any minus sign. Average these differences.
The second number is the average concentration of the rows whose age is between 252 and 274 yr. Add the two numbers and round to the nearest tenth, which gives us 58.3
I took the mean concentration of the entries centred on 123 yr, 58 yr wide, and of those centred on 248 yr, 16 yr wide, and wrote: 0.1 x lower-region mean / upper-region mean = 0.097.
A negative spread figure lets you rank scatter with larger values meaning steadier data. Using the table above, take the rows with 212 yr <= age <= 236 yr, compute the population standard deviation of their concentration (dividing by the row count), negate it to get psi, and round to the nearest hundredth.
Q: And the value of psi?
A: -0.62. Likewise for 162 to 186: -0.70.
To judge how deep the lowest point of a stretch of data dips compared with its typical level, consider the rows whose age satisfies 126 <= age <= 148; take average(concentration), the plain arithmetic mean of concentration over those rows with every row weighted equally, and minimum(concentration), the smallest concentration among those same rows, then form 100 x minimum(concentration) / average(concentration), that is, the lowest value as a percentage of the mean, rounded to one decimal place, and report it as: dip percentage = 97.9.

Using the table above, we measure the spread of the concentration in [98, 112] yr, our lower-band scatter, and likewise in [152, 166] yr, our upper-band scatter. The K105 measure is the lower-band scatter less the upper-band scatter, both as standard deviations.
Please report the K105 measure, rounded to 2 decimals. 0.02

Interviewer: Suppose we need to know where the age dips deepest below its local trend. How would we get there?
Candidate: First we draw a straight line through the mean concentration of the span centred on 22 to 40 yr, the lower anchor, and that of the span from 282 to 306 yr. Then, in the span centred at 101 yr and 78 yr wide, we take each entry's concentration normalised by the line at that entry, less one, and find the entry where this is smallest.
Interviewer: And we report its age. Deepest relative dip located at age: 121.0 yr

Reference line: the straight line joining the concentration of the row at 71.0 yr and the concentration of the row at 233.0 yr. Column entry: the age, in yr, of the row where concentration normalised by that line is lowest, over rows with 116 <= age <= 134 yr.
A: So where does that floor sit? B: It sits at 121.0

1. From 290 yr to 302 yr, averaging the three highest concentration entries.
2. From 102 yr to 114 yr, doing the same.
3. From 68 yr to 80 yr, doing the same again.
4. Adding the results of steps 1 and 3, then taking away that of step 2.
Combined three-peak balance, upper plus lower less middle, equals 56.9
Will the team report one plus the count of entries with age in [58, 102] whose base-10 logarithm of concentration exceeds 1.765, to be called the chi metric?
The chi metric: 16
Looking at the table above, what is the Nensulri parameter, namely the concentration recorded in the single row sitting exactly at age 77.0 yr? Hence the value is 59.1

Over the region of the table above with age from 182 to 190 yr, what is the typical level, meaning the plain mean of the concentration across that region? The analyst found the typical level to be 59.0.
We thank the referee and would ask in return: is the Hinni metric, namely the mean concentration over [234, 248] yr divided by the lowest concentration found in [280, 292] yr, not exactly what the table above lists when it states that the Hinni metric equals 1.06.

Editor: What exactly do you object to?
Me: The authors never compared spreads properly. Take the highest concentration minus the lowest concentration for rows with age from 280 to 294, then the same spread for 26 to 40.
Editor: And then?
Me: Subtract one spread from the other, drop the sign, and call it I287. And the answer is 14.5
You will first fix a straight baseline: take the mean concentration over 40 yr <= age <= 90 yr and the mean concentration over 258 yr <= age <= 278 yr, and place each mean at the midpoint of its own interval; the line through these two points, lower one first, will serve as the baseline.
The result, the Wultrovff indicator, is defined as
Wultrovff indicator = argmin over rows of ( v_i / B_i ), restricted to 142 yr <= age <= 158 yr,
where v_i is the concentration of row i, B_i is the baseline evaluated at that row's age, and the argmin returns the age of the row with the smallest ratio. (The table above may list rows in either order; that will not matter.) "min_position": 147.0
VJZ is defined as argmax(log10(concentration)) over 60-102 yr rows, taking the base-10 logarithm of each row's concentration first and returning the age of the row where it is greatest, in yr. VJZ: 61.0 yr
